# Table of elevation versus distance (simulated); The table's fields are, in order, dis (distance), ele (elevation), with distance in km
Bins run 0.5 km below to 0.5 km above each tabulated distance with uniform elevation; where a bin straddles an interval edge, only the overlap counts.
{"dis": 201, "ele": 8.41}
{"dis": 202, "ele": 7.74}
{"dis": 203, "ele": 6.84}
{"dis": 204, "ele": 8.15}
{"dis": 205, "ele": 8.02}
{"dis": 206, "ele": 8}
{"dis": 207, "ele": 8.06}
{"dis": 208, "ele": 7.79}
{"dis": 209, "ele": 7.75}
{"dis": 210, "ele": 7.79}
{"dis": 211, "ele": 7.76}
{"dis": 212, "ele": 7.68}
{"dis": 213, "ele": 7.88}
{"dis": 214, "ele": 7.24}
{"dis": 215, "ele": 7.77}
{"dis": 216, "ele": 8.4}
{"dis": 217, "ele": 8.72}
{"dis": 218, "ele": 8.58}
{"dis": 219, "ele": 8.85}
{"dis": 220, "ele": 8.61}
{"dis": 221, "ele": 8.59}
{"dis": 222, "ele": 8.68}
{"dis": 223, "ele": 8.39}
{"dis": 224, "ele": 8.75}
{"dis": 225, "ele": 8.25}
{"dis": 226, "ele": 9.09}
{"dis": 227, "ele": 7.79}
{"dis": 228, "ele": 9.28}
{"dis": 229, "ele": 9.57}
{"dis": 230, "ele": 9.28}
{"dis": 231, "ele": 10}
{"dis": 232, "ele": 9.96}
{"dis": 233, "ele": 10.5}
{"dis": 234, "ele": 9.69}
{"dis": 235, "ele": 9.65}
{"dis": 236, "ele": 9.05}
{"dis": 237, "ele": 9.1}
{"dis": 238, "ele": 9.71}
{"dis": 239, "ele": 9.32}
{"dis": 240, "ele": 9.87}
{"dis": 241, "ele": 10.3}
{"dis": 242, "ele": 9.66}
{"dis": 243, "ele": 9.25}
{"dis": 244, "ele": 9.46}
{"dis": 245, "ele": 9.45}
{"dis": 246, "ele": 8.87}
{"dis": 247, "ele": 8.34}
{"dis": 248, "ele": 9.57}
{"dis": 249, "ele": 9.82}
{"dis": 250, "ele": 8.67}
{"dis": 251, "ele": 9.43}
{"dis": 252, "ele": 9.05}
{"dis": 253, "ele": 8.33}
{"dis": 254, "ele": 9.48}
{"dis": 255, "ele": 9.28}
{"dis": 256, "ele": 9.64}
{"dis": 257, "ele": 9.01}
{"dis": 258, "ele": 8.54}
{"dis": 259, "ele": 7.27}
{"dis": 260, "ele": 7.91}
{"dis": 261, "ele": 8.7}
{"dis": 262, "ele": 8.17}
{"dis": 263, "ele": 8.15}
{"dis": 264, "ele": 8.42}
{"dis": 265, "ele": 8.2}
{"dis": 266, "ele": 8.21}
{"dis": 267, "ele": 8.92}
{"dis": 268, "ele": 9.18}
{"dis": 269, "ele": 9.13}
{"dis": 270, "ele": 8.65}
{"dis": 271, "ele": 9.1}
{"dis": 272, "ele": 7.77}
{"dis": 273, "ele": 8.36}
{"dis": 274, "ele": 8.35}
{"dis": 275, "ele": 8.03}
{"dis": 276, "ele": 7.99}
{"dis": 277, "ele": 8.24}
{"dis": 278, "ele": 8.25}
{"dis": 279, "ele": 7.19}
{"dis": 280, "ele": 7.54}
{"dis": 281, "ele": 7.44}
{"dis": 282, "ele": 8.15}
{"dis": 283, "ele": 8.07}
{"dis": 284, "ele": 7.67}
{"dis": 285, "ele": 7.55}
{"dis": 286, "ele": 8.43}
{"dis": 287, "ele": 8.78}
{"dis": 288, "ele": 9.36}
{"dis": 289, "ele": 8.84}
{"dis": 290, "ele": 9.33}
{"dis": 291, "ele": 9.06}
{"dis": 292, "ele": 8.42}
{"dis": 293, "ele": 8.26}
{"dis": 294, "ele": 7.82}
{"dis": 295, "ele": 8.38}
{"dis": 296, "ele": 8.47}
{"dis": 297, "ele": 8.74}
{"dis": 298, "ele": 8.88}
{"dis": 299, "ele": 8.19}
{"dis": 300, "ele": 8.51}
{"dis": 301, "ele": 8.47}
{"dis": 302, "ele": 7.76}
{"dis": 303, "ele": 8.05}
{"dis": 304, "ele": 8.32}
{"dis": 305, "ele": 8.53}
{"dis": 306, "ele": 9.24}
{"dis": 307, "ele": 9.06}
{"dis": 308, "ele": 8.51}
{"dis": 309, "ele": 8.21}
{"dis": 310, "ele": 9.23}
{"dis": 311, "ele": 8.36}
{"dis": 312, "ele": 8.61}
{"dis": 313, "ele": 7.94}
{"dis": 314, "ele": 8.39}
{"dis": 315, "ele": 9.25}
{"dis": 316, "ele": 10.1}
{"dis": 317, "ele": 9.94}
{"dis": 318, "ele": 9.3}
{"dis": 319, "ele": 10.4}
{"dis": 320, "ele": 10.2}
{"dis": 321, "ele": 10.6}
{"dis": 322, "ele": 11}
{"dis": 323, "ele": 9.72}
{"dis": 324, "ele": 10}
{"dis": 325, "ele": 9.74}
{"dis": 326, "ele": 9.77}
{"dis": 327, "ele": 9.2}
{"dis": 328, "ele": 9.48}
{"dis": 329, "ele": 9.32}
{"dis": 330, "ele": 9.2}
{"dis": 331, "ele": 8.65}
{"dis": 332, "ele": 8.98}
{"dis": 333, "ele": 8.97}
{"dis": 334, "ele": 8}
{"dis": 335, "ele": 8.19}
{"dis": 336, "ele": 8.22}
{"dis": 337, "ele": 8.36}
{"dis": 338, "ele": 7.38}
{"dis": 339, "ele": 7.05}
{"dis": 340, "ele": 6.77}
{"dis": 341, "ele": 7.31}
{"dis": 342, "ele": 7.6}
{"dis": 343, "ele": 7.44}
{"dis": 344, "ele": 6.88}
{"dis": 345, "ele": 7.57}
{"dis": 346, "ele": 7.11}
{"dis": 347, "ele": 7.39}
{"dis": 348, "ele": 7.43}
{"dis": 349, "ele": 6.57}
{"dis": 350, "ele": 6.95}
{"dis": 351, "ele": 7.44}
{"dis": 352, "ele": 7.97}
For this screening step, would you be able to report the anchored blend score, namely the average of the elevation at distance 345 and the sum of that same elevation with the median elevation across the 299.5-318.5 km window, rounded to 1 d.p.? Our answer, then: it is 11.8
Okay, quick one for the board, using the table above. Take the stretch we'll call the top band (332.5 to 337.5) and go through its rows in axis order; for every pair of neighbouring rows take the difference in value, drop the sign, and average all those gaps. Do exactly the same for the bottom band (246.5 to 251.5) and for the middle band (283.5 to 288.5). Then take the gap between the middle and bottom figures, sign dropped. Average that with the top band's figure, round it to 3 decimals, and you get 0.349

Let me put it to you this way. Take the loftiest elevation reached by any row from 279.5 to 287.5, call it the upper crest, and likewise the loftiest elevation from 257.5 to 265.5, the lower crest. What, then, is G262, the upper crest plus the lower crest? 17.5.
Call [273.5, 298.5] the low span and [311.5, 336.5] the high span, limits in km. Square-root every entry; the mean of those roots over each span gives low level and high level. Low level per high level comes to 0.94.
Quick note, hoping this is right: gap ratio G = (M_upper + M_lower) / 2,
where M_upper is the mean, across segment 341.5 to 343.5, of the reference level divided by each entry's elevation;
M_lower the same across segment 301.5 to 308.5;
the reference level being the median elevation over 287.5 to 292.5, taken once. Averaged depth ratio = 1.14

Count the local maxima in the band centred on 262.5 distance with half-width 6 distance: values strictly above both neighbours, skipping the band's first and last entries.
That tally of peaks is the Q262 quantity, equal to 2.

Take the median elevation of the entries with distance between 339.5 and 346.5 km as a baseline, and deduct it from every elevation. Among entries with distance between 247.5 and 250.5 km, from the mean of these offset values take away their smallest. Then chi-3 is 0.68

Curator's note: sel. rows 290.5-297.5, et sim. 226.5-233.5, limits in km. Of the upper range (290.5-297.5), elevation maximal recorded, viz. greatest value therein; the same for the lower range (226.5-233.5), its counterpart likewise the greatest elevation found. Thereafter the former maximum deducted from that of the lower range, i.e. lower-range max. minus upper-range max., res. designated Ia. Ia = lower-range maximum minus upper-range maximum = 1.4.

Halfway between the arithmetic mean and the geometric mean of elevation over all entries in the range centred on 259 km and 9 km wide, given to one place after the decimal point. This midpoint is 8.5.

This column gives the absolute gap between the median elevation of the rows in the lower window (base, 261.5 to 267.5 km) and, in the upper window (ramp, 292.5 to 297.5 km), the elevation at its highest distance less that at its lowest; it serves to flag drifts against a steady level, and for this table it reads 7.7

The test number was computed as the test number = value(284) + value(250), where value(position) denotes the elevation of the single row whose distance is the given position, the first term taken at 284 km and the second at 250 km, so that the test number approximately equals 16.3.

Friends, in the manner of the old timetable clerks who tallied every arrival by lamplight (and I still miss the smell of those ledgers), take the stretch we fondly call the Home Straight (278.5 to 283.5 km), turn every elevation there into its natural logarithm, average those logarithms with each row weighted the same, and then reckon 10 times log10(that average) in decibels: 3.1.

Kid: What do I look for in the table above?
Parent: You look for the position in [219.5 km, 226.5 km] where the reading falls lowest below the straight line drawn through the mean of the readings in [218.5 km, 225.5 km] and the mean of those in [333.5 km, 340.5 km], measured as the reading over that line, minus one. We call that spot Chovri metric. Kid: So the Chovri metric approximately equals 225 km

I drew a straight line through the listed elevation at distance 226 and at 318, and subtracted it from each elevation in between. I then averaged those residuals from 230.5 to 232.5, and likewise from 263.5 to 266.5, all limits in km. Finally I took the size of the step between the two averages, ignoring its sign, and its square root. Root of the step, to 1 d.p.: 1.3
